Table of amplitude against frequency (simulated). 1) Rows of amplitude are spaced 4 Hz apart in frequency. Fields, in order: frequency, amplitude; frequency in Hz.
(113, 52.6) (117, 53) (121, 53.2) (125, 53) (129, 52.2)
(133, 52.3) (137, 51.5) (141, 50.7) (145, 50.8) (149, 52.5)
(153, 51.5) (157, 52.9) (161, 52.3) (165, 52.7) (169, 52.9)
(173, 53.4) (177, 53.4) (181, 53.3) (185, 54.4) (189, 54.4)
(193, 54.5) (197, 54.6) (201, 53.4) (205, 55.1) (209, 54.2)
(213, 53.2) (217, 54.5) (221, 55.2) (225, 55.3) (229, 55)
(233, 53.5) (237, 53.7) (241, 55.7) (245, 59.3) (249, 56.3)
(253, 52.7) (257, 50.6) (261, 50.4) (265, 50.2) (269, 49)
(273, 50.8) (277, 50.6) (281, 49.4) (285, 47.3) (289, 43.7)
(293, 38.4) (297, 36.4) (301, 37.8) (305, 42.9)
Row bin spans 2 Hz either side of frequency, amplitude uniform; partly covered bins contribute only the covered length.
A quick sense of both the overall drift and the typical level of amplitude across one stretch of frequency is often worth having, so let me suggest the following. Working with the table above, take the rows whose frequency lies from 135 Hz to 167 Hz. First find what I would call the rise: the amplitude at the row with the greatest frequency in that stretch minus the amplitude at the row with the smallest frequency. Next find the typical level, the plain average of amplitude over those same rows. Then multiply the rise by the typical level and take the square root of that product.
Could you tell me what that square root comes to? 8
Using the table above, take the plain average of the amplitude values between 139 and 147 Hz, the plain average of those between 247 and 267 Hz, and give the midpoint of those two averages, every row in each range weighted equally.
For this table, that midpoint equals 51.4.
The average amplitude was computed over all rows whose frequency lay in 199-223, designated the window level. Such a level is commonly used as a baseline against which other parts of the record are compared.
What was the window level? 54.3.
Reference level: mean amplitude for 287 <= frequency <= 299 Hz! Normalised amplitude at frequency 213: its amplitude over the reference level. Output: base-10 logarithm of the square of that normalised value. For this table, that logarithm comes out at 0.26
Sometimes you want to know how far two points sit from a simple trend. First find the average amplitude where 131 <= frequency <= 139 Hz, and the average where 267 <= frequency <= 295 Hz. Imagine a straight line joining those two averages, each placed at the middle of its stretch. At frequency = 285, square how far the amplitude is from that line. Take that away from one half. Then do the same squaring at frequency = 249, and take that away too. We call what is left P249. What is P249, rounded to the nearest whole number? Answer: -67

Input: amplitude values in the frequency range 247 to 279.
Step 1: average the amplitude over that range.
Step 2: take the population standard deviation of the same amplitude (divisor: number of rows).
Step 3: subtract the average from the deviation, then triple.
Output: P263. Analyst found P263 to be -148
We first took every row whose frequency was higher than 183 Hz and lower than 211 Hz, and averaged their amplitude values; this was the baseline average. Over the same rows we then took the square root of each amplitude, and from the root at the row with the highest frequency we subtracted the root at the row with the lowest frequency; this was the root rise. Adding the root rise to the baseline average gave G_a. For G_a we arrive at 54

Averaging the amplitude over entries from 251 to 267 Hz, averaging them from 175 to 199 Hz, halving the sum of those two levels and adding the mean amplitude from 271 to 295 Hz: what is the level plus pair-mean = 99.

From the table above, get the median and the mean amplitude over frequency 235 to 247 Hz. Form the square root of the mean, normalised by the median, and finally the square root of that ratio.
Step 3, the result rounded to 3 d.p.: 0.367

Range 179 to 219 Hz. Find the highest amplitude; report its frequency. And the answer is 205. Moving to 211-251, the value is 245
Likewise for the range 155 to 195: 193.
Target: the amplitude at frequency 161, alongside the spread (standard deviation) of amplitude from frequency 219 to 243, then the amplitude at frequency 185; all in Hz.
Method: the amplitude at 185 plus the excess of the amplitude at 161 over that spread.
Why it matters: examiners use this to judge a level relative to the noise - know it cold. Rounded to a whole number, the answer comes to 106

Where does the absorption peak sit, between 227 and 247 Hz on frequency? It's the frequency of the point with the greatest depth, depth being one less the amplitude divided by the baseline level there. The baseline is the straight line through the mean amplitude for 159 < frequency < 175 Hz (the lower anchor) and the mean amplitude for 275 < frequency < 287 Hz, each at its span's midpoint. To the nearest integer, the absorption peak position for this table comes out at 233 Hz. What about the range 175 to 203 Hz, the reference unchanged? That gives 177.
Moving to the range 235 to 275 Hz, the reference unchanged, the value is 269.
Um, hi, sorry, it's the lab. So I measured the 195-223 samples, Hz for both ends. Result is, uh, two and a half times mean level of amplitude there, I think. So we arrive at 136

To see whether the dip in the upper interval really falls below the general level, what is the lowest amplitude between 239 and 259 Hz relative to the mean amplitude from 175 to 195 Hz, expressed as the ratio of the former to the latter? 0.94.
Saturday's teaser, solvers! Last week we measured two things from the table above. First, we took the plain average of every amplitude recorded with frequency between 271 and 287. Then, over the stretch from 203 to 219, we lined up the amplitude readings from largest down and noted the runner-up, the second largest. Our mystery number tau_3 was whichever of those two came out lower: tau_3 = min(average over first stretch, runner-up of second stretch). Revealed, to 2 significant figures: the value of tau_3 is 50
